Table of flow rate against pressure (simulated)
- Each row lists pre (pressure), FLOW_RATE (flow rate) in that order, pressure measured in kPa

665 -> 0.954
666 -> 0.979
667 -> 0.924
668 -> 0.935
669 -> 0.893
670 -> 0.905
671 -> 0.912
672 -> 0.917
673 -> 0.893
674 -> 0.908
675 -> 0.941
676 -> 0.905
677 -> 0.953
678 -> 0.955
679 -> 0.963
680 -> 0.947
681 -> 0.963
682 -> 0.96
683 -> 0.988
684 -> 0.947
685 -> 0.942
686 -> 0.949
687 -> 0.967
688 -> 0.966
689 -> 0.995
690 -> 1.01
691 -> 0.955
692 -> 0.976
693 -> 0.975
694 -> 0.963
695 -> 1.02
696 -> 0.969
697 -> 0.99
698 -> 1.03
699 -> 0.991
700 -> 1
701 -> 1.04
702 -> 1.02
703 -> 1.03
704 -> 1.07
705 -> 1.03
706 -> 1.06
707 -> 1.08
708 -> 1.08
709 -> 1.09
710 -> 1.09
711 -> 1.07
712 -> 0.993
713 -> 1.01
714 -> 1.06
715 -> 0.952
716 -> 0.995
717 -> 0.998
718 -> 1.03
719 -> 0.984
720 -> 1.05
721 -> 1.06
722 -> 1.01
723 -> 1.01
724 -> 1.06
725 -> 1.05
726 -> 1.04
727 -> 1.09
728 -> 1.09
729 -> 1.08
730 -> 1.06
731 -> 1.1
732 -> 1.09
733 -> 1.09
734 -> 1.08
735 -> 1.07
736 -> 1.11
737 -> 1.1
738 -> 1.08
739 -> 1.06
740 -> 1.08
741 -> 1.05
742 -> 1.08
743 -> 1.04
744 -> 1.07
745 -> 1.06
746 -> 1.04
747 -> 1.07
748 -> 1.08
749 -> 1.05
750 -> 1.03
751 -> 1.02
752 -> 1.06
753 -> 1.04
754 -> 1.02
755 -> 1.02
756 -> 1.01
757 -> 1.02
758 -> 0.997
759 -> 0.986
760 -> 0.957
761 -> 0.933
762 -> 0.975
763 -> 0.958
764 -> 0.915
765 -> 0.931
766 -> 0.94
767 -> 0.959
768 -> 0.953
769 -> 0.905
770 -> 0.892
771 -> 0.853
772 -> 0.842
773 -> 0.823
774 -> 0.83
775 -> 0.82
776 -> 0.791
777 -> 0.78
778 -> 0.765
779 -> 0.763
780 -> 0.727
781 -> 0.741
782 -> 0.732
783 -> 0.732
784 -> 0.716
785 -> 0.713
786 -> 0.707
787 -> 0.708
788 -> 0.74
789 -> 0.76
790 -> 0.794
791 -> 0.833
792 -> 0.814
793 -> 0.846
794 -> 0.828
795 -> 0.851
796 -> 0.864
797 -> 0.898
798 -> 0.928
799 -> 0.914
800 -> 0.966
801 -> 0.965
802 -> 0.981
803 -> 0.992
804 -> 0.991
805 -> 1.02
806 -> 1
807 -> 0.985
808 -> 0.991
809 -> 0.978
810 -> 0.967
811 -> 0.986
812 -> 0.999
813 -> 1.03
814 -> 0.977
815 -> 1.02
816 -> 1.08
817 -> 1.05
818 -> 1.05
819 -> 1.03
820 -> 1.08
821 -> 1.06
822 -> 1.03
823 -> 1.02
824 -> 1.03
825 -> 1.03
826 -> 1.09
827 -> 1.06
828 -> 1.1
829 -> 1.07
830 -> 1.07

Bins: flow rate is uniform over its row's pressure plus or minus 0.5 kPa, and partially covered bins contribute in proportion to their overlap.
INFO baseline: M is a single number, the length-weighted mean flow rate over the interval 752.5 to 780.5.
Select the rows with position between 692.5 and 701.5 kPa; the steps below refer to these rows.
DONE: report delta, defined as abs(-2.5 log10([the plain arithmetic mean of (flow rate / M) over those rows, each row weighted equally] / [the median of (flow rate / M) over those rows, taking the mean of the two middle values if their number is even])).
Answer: 0.007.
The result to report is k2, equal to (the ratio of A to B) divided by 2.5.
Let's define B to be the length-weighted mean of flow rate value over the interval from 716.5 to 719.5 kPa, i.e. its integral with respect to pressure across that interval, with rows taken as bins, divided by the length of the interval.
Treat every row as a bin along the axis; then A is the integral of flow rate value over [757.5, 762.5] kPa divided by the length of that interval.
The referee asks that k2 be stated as 0.386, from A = 0.97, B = 1.00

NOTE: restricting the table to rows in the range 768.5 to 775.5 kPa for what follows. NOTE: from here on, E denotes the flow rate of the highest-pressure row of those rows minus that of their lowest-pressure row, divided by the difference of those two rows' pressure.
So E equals -0.014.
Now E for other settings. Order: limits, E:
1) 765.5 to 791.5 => -0.004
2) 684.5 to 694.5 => 0.002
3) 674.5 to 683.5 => 0.006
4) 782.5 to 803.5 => 0.013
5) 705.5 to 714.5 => 0.000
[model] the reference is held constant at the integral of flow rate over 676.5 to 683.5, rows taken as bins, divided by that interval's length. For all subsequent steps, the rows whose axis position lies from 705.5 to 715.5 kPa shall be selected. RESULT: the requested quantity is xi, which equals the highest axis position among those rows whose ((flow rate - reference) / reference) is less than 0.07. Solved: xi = 715 kPa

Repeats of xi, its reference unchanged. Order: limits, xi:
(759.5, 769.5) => 769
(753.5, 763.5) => 763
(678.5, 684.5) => 684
